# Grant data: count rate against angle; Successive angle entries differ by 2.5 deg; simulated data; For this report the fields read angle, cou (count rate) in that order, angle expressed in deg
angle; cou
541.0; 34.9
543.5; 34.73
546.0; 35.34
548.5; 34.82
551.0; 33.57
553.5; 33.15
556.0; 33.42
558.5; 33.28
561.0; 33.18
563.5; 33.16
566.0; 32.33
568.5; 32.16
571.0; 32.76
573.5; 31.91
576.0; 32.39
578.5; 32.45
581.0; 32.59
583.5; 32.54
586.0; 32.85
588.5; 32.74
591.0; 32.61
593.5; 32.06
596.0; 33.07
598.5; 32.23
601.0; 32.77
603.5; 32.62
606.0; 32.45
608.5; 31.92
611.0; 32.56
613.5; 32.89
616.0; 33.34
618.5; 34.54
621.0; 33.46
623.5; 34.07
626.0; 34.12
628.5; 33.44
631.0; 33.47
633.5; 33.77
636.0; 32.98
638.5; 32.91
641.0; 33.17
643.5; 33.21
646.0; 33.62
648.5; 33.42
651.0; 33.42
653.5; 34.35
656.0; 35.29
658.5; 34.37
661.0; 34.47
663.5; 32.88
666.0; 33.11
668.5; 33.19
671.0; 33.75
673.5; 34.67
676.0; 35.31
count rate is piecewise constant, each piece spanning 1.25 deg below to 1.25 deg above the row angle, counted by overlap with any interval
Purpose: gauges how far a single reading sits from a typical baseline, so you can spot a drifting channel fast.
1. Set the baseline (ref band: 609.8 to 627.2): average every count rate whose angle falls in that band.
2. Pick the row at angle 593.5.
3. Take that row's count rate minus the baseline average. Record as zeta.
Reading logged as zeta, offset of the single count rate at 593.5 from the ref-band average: -1.5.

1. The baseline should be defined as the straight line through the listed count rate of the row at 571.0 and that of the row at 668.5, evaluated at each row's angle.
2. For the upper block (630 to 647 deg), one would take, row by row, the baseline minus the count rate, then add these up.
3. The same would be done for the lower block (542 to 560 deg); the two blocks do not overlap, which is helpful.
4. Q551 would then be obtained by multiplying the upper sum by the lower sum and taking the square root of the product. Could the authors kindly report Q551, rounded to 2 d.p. 4.07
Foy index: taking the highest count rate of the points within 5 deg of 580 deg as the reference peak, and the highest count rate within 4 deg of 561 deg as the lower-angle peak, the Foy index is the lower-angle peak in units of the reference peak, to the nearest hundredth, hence 1.02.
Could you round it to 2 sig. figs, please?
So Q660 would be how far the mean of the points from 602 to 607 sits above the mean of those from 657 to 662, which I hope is -1.9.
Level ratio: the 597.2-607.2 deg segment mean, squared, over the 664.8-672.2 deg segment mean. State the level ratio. 31.7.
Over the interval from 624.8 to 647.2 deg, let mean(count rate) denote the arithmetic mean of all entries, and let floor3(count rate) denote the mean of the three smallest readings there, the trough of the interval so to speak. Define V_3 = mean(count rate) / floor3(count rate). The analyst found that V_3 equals 1.01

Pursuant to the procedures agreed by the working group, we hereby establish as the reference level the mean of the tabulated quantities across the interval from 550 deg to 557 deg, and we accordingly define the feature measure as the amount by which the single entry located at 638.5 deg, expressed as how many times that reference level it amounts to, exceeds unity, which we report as -0.014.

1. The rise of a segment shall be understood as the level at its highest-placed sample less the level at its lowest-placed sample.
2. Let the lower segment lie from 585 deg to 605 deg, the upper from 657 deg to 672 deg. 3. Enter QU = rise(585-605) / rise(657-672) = 0.37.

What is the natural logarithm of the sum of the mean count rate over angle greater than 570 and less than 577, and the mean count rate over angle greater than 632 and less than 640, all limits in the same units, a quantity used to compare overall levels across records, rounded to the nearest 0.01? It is 4.18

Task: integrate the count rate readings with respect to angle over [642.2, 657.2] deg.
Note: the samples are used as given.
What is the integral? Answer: 508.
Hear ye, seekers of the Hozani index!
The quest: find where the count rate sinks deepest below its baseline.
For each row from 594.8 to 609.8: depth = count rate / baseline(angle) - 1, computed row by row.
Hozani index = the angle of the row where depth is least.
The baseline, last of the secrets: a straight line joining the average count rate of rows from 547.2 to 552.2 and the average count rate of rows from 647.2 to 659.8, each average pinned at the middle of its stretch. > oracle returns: 608.5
